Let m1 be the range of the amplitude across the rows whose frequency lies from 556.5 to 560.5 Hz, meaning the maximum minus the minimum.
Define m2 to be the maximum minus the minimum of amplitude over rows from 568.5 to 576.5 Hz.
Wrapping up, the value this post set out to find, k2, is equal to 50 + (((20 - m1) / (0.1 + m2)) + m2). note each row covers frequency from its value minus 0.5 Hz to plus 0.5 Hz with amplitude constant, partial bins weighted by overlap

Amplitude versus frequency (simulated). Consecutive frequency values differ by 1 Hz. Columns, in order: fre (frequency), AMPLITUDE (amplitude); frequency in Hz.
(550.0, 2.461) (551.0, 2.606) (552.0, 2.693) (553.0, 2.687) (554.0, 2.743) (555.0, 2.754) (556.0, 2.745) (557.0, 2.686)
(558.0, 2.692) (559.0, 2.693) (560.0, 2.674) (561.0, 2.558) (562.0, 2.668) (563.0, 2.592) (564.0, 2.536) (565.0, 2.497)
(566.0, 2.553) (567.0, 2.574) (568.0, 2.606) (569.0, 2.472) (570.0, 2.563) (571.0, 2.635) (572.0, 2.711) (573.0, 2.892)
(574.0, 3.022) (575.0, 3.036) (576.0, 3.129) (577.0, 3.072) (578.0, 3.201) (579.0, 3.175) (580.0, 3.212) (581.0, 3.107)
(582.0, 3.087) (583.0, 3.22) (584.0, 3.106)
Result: 77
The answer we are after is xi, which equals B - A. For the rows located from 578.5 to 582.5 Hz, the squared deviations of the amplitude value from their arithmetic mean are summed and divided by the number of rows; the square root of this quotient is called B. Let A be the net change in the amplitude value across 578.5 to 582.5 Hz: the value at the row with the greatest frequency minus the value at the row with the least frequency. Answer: 0.14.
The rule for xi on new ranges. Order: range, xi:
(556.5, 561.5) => 0.18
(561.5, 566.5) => 0.17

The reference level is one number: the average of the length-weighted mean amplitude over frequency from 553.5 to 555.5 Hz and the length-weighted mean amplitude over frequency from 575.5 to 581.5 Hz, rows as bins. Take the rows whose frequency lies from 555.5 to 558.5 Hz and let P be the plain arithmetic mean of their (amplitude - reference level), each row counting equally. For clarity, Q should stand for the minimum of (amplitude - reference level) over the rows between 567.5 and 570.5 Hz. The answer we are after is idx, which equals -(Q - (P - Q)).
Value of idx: 0.7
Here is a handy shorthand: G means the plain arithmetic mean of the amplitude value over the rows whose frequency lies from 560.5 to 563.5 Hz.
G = 2.61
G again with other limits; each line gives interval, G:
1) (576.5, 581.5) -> 3.15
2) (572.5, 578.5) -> 3.06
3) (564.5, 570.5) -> 2.54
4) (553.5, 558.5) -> 2.72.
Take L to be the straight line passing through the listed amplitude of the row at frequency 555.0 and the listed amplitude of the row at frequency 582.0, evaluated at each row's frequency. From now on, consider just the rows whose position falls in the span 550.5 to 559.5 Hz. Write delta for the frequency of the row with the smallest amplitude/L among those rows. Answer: 559.0 Hz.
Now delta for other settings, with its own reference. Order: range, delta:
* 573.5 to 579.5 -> 574.0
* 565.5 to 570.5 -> 569.0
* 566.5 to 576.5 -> 569.0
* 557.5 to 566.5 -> 565.0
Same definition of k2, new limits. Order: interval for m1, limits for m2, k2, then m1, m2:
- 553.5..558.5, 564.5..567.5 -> 163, 0.07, 0.08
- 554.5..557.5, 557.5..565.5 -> 118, 0.07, 0.20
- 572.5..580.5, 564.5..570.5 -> 134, 0.32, 0.13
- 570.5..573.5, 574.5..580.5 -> 122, 0.26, 0.18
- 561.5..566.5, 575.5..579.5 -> 137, 0.17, 0.13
